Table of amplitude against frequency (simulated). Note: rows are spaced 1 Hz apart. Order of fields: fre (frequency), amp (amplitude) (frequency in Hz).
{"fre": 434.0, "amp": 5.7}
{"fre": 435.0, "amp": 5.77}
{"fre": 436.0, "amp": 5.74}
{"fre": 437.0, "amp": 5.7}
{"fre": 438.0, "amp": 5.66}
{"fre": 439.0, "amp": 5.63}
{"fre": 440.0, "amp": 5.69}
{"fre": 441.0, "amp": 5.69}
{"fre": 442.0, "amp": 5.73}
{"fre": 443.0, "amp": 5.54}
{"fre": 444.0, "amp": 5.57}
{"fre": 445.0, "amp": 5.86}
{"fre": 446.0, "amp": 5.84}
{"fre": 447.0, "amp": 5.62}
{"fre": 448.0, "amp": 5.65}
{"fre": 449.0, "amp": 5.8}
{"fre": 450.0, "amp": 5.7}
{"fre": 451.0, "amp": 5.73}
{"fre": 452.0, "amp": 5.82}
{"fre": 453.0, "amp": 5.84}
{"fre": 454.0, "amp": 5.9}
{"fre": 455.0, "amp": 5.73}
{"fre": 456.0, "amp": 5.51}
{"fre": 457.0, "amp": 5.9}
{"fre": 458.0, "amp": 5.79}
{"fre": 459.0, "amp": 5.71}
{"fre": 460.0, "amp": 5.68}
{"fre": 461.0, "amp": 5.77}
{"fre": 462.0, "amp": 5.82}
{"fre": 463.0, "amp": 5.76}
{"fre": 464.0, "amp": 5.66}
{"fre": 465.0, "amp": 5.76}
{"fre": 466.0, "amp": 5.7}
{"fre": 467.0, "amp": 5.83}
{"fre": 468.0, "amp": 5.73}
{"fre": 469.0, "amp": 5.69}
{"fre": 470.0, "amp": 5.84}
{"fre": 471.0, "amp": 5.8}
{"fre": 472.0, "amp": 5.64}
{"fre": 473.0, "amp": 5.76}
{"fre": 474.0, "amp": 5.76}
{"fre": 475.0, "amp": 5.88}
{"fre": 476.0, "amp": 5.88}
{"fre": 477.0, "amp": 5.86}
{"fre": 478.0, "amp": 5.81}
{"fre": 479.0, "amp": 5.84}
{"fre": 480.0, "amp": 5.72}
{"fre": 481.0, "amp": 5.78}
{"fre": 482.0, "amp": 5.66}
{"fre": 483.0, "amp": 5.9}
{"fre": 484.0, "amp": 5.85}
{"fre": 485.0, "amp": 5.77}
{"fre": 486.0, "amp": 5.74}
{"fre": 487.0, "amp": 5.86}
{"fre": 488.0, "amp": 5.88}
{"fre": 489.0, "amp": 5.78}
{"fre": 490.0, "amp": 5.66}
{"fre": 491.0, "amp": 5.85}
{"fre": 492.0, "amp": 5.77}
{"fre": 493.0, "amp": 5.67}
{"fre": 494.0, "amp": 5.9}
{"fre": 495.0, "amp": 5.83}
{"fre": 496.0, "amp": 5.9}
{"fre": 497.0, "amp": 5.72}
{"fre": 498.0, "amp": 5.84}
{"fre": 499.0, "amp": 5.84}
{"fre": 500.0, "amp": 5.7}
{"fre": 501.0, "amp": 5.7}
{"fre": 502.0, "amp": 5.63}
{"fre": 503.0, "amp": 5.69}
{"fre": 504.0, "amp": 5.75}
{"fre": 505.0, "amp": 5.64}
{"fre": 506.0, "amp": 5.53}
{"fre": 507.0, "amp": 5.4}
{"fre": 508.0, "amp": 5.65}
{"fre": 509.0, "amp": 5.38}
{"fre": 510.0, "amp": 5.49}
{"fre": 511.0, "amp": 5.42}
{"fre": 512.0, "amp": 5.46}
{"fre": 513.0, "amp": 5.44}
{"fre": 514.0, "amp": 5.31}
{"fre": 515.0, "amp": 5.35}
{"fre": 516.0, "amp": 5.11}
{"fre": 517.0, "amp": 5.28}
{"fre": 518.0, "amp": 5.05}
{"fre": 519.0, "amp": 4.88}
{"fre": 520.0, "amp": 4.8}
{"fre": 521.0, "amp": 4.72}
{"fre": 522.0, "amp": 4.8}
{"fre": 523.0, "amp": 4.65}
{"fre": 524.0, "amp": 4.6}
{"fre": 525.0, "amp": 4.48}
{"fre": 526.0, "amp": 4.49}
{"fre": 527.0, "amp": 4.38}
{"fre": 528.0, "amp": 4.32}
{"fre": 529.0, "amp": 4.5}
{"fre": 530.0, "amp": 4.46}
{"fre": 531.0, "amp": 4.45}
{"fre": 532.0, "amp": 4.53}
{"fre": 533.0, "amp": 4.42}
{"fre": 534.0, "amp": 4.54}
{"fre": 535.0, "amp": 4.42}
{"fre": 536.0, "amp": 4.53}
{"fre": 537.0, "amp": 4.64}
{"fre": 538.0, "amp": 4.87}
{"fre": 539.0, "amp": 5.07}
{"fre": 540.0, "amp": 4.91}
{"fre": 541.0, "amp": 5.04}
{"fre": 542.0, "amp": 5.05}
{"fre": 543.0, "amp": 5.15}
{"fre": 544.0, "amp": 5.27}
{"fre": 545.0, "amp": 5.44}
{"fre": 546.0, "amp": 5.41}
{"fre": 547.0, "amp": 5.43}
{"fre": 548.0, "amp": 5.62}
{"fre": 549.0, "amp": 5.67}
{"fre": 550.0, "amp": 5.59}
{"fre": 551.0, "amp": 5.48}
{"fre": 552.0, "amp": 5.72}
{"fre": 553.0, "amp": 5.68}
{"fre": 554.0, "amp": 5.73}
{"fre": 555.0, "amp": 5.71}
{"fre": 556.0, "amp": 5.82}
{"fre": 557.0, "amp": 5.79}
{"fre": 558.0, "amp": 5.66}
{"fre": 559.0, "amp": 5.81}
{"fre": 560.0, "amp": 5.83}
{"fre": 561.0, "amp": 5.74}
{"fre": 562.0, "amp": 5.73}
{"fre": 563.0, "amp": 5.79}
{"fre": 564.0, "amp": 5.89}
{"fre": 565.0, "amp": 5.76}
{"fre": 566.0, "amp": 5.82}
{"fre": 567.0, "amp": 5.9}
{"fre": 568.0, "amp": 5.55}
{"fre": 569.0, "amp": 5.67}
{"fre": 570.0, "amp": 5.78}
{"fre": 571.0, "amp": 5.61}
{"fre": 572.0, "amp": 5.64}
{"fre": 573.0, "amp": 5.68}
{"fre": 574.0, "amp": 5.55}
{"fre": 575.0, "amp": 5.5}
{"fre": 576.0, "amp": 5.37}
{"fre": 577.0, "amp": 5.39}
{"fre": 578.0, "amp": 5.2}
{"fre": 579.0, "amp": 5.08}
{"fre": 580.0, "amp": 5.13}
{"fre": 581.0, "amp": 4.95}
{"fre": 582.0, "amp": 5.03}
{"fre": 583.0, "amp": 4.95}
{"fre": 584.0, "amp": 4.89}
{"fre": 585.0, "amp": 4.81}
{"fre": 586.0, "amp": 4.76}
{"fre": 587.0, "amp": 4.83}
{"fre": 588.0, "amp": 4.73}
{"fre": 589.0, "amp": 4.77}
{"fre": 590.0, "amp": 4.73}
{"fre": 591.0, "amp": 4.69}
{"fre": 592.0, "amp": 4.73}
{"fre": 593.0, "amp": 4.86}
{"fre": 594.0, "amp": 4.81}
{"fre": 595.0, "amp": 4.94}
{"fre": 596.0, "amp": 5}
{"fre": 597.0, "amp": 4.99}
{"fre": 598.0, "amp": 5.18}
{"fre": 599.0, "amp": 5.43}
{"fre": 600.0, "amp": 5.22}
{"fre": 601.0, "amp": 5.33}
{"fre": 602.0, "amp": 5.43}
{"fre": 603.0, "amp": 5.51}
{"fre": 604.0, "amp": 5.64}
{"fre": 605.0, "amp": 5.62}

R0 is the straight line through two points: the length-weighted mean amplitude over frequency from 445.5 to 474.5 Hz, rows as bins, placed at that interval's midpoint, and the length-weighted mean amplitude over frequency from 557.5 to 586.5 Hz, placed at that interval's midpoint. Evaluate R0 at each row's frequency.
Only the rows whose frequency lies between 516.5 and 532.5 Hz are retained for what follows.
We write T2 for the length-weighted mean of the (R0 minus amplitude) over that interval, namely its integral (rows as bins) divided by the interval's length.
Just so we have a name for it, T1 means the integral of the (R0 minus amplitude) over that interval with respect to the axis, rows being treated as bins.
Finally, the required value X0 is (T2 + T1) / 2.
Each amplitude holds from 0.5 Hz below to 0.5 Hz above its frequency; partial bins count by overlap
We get 8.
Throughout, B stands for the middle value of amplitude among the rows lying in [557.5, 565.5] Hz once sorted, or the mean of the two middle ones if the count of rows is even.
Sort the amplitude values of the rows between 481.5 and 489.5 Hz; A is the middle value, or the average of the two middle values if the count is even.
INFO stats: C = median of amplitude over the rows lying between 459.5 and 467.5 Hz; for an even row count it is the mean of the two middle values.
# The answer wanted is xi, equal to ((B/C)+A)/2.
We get 3.41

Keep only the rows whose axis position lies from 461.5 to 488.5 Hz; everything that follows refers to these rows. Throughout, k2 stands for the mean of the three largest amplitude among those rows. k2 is 5.89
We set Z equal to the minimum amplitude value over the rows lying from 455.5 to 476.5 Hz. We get 5.51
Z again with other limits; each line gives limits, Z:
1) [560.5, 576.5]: 5.37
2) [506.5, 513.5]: 5.38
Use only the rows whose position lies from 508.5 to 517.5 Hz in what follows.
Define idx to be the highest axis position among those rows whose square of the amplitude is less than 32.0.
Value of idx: 517.0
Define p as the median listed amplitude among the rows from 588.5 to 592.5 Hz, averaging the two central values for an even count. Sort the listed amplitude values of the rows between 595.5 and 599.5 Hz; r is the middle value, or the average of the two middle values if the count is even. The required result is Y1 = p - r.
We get -0.4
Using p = 4.7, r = 5.1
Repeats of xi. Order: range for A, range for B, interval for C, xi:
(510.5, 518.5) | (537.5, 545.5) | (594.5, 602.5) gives 3.15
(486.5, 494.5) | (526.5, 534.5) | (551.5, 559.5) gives 3.30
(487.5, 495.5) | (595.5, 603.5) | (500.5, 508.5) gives 3.37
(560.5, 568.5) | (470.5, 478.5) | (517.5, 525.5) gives 3.50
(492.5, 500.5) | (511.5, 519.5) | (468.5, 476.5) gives 3.38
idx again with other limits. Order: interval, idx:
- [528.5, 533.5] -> 533.0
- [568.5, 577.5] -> 577.0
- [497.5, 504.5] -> 502.0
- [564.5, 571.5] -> 571.0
